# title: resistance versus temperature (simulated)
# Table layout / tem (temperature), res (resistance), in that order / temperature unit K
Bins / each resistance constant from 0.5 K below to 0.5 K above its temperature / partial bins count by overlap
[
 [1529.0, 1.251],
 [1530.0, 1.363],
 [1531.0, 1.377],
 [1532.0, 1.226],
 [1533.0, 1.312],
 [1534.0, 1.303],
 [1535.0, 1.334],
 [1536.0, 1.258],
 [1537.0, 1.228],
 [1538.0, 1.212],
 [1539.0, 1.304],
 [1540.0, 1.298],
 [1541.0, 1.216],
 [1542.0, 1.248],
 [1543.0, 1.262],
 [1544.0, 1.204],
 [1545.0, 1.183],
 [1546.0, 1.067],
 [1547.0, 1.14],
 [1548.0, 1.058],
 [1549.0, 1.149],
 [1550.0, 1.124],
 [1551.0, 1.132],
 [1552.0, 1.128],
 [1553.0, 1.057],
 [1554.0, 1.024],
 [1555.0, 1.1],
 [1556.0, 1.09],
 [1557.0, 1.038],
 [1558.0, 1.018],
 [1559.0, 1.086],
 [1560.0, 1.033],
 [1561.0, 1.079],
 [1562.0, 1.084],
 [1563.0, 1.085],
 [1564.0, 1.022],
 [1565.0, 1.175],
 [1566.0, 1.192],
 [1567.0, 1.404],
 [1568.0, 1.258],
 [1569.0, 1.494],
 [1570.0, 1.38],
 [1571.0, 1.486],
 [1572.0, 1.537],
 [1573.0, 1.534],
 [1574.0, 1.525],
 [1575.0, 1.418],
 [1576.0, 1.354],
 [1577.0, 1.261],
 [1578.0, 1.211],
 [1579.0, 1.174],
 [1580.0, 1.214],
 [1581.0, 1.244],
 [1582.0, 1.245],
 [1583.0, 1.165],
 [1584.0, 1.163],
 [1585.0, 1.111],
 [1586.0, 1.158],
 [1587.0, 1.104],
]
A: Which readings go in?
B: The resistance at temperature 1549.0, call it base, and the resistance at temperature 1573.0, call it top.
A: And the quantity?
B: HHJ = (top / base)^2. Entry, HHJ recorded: 1.8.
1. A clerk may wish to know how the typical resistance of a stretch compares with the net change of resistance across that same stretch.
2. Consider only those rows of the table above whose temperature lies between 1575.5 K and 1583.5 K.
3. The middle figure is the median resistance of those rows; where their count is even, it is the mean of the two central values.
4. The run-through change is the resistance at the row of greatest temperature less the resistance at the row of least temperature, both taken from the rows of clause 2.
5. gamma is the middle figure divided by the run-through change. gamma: -7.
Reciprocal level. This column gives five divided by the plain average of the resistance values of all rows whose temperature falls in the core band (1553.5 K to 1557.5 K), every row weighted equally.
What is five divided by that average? 4.7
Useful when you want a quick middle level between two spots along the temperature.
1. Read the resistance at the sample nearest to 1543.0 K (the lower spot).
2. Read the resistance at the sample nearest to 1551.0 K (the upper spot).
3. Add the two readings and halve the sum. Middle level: 1.20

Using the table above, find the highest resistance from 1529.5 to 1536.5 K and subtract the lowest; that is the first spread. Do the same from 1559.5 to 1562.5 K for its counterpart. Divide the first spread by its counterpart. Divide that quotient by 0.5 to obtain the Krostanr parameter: 5.9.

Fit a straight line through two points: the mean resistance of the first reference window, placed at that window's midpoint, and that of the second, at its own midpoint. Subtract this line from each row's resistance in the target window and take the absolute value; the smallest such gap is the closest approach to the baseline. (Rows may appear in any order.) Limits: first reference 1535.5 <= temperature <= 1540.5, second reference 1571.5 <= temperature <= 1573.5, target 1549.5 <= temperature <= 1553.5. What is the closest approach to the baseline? 0.23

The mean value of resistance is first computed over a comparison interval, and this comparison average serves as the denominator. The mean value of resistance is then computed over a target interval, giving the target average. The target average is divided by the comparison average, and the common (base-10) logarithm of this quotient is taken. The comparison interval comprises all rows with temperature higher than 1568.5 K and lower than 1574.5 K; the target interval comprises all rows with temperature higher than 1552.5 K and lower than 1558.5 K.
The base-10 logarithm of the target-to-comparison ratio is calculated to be -0.15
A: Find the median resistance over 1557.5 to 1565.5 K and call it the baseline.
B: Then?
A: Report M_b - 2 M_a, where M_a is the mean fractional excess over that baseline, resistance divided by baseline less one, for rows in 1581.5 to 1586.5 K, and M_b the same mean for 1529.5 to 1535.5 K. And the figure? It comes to 0.1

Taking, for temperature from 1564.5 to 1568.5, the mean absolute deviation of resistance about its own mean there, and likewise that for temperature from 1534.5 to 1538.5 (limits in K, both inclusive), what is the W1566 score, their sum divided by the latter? 2.9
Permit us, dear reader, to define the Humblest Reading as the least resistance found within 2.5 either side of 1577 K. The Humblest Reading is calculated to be 1.174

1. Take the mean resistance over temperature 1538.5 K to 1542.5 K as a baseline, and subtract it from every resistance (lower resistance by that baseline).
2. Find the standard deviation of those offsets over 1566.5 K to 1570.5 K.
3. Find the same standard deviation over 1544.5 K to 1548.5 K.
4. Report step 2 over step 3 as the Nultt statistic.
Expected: 1.6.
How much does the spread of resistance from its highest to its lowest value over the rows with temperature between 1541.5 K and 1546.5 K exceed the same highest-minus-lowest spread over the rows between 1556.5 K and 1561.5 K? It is 0.13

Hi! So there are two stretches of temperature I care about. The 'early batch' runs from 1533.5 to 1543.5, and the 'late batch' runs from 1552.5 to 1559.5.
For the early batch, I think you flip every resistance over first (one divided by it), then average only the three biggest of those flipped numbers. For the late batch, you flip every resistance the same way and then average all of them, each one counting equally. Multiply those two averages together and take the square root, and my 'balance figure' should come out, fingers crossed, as 0.881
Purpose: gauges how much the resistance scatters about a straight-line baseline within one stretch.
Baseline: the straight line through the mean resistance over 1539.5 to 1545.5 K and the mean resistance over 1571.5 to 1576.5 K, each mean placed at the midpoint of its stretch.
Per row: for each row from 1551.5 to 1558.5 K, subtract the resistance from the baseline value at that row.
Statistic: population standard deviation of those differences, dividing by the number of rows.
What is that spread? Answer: 0.049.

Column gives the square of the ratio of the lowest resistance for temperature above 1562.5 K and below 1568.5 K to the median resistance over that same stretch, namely 0.75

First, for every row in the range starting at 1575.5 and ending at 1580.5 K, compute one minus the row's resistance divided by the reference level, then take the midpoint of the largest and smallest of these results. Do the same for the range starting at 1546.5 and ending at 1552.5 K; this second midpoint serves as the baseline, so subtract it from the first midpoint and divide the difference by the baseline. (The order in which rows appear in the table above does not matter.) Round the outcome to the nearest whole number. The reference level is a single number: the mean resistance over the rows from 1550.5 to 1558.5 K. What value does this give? 5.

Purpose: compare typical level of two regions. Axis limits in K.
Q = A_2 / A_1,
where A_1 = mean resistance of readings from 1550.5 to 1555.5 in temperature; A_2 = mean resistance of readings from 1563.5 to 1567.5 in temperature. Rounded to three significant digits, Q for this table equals 1.10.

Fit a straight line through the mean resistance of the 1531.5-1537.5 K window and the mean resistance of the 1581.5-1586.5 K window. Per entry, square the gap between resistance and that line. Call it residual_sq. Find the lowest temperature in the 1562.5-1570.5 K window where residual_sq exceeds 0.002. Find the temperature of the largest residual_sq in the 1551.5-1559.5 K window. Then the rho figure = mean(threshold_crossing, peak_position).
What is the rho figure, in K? 1558.5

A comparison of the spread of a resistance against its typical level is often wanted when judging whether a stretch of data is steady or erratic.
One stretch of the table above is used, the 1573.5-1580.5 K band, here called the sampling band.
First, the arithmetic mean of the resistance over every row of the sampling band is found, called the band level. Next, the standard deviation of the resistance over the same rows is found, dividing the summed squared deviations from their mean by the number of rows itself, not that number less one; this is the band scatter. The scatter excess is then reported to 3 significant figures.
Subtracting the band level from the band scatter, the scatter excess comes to -1.19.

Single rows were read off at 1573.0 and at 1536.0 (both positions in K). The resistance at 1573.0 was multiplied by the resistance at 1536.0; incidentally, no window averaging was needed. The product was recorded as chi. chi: 1.9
